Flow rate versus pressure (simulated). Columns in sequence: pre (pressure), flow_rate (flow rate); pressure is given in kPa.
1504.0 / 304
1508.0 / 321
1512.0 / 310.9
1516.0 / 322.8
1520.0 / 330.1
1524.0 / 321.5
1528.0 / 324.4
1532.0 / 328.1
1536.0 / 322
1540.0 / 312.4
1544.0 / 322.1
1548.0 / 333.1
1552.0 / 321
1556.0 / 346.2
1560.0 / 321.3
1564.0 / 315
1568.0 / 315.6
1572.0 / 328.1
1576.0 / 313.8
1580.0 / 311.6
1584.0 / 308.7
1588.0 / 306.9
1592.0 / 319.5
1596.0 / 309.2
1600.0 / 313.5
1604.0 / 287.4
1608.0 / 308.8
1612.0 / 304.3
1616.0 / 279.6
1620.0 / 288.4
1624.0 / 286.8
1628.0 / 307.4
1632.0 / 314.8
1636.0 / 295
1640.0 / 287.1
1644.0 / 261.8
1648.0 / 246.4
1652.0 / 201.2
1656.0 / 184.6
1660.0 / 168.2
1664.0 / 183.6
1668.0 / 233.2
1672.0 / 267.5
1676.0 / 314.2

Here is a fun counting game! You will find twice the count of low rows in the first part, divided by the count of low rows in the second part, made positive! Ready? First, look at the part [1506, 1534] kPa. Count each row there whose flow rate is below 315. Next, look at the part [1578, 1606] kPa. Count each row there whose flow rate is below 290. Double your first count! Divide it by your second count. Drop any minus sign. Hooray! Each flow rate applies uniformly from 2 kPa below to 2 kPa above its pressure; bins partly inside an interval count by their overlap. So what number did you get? 2.0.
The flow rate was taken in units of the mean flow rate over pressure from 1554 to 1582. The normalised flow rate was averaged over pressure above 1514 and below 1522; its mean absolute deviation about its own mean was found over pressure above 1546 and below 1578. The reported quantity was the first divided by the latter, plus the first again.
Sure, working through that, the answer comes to 38.7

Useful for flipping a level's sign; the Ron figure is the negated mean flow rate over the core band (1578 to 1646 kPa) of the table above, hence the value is -299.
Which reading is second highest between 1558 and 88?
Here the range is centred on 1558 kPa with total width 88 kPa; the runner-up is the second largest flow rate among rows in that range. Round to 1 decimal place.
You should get 333.1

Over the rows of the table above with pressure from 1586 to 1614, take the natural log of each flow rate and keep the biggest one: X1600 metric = 5.77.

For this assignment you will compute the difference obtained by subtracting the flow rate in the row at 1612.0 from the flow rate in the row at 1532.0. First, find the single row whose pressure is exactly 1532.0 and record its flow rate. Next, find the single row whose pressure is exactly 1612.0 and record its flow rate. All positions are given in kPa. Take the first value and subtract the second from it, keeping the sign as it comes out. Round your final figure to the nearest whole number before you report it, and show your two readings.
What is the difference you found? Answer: 24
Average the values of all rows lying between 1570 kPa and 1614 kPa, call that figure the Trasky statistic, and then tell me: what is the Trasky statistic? 310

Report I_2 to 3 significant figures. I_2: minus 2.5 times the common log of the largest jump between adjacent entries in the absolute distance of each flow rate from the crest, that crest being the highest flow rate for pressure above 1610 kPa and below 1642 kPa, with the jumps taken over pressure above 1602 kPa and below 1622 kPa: -3.48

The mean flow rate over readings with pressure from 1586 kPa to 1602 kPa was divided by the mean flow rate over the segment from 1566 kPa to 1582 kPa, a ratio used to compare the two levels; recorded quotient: 0.98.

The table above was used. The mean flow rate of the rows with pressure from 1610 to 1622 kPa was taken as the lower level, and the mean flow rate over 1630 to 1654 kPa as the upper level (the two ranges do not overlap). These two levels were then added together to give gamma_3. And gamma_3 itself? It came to 558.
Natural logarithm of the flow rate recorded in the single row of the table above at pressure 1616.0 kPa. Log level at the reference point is 5.63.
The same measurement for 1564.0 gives 5.75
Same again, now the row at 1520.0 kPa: 5.80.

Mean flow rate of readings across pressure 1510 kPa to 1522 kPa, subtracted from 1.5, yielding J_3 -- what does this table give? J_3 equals -320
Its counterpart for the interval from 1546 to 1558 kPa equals -332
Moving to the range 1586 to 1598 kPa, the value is -310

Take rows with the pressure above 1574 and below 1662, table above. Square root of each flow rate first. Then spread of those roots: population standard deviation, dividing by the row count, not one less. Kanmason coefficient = 1.4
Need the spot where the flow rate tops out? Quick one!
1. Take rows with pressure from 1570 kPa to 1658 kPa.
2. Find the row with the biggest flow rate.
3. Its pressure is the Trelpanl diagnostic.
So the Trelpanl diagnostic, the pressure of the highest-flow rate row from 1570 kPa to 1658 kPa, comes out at 1572.0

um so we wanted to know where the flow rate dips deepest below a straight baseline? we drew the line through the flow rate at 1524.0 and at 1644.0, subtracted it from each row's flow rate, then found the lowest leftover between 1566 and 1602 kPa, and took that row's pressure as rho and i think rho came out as 1568.0 kPa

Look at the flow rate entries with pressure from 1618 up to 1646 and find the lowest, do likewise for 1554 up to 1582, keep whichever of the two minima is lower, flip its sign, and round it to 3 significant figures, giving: -262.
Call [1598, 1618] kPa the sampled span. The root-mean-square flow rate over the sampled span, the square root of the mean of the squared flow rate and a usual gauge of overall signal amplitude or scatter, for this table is 299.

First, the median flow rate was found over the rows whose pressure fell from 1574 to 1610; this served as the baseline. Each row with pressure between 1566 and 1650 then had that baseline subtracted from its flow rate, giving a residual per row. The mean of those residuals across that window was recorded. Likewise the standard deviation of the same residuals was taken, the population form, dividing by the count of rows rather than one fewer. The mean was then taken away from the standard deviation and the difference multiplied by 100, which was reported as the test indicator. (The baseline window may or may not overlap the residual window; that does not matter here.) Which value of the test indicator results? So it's 2885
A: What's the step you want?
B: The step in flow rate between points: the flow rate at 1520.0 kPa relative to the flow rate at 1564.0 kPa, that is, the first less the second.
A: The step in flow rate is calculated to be 15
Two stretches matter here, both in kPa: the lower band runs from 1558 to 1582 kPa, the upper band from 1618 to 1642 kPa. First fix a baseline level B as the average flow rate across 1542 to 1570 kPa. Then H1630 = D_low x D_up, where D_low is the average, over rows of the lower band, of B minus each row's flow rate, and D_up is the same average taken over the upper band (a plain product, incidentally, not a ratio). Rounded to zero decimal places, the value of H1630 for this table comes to 208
